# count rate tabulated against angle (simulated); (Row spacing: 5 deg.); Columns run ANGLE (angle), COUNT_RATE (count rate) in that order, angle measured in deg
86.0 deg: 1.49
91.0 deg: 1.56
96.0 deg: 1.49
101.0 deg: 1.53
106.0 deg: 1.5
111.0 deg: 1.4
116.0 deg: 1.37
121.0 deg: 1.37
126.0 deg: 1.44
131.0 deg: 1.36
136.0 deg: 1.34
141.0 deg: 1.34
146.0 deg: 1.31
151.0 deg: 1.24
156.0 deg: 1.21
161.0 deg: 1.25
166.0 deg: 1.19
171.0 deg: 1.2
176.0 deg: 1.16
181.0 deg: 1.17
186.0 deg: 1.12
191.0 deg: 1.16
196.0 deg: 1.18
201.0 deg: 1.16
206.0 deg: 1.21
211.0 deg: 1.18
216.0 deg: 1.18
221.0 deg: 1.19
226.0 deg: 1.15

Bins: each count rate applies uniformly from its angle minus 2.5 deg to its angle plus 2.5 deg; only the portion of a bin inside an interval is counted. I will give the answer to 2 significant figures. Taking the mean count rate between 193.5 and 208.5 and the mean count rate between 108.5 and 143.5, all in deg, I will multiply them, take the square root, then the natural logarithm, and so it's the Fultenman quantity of 0.24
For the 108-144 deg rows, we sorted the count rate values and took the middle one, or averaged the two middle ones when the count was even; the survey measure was 1.37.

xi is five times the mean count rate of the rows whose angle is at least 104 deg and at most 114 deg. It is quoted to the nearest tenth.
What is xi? 7.2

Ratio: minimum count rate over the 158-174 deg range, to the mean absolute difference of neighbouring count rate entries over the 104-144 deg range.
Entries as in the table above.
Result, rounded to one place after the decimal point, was 27.8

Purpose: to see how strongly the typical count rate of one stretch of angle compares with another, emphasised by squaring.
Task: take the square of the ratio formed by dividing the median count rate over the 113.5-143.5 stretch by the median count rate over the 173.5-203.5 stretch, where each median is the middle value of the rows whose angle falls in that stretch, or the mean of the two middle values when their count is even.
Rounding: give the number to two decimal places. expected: 1.38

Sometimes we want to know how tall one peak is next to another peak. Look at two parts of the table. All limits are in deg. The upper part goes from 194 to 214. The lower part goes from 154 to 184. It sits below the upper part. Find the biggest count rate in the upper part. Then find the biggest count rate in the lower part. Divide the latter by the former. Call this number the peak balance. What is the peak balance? 1.03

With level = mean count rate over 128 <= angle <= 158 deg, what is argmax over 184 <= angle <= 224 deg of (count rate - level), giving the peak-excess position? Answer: 206.0 deg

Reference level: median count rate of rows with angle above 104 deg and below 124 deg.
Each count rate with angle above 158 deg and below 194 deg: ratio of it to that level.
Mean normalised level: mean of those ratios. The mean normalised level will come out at 0.85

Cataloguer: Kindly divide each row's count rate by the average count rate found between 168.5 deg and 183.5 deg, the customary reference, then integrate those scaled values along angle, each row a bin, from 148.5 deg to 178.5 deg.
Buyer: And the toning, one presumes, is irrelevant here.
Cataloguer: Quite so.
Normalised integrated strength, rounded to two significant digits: 31 deg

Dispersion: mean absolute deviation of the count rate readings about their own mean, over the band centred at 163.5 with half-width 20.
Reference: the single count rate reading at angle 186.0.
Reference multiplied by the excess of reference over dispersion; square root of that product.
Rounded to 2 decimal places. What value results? 1.10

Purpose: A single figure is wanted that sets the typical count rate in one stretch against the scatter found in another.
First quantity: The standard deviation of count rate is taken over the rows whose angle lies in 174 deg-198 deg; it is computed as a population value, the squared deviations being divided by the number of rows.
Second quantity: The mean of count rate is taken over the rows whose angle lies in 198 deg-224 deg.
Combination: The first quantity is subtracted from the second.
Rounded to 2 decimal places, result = 1.16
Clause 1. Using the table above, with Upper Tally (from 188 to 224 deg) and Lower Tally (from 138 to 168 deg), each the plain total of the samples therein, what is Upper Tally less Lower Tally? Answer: 1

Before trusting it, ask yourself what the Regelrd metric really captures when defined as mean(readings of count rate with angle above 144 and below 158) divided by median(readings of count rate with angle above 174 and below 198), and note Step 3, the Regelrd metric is 1.08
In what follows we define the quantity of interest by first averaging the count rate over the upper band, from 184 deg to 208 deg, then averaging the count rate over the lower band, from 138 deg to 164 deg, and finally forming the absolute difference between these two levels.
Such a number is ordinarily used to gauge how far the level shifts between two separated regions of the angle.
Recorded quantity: 0.10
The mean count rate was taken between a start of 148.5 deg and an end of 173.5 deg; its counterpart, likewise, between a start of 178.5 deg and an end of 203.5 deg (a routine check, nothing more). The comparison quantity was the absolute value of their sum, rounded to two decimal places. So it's 2.38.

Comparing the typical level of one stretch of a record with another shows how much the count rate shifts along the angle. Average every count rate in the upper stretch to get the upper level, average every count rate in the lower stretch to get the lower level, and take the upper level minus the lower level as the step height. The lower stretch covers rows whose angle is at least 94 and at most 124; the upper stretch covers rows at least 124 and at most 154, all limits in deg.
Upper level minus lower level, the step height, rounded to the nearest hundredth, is -0.11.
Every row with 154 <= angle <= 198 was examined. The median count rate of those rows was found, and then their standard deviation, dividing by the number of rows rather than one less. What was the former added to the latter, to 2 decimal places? 1.21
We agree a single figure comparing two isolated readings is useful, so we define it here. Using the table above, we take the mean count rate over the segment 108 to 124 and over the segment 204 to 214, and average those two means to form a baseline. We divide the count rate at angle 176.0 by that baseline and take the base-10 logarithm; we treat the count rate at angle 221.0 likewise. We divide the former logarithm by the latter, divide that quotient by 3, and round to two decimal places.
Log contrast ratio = 0.44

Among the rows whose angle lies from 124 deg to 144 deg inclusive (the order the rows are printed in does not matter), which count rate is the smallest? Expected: 1.34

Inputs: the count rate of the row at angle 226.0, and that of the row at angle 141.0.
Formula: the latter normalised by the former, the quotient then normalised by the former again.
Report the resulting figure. 1.01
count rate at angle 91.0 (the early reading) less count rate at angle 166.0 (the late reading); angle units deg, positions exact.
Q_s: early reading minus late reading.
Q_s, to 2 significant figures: 0.37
